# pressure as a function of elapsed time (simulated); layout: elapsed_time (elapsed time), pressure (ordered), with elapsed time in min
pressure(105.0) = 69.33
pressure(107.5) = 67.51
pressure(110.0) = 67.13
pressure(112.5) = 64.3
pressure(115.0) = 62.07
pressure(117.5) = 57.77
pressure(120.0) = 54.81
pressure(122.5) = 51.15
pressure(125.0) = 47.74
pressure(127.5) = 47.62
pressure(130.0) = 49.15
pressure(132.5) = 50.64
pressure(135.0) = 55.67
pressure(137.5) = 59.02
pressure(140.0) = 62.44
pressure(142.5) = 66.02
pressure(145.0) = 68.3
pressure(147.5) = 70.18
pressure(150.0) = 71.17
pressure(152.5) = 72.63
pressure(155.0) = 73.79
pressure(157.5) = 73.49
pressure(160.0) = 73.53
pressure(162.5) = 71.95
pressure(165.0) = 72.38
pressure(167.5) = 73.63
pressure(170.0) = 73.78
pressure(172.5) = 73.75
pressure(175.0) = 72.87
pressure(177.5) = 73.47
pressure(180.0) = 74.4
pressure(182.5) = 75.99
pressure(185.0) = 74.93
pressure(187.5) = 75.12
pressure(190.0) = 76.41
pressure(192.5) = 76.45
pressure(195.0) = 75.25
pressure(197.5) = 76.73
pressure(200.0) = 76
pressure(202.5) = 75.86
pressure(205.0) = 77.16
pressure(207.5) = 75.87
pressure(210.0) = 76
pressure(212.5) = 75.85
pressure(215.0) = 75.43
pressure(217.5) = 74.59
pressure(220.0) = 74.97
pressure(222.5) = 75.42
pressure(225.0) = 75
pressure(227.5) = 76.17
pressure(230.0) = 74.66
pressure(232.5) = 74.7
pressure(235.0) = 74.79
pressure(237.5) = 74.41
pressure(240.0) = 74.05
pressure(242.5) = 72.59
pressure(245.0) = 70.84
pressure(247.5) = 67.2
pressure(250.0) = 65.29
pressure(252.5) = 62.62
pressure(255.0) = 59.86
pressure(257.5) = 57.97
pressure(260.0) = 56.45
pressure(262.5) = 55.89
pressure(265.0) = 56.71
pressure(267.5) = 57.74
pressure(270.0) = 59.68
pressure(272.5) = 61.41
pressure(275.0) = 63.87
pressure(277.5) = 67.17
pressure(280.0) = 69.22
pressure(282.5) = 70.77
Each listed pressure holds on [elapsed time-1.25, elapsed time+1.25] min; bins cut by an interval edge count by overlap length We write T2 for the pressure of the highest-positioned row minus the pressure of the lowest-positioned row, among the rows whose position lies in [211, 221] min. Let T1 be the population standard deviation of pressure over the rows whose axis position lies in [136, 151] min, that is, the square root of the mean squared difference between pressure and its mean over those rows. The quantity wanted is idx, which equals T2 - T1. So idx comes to -5.2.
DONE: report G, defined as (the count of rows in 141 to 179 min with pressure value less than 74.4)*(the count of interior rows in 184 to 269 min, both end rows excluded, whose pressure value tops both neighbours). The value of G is 105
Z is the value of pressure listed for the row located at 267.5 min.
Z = 57.74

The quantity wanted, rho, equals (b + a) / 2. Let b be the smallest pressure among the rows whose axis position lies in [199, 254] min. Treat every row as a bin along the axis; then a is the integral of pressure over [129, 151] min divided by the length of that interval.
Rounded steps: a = 61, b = 62.62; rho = 62.0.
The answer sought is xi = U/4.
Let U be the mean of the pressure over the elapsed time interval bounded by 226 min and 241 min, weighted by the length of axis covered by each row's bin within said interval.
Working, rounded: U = 75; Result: 18.7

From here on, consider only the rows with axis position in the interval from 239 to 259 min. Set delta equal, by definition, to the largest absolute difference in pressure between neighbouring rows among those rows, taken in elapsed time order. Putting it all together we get 3.6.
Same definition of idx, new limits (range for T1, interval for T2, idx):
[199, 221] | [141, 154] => 5.9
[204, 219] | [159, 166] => -1.9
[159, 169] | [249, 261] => -9.6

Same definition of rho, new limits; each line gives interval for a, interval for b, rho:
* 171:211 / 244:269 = 65.6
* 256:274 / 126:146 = 52.9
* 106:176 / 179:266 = 60.2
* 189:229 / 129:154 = 62.5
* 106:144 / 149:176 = 64.4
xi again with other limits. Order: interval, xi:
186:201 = 19.0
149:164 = 18.2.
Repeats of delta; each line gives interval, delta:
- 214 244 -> 1.5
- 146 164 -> 1.6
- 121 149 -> 5.0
